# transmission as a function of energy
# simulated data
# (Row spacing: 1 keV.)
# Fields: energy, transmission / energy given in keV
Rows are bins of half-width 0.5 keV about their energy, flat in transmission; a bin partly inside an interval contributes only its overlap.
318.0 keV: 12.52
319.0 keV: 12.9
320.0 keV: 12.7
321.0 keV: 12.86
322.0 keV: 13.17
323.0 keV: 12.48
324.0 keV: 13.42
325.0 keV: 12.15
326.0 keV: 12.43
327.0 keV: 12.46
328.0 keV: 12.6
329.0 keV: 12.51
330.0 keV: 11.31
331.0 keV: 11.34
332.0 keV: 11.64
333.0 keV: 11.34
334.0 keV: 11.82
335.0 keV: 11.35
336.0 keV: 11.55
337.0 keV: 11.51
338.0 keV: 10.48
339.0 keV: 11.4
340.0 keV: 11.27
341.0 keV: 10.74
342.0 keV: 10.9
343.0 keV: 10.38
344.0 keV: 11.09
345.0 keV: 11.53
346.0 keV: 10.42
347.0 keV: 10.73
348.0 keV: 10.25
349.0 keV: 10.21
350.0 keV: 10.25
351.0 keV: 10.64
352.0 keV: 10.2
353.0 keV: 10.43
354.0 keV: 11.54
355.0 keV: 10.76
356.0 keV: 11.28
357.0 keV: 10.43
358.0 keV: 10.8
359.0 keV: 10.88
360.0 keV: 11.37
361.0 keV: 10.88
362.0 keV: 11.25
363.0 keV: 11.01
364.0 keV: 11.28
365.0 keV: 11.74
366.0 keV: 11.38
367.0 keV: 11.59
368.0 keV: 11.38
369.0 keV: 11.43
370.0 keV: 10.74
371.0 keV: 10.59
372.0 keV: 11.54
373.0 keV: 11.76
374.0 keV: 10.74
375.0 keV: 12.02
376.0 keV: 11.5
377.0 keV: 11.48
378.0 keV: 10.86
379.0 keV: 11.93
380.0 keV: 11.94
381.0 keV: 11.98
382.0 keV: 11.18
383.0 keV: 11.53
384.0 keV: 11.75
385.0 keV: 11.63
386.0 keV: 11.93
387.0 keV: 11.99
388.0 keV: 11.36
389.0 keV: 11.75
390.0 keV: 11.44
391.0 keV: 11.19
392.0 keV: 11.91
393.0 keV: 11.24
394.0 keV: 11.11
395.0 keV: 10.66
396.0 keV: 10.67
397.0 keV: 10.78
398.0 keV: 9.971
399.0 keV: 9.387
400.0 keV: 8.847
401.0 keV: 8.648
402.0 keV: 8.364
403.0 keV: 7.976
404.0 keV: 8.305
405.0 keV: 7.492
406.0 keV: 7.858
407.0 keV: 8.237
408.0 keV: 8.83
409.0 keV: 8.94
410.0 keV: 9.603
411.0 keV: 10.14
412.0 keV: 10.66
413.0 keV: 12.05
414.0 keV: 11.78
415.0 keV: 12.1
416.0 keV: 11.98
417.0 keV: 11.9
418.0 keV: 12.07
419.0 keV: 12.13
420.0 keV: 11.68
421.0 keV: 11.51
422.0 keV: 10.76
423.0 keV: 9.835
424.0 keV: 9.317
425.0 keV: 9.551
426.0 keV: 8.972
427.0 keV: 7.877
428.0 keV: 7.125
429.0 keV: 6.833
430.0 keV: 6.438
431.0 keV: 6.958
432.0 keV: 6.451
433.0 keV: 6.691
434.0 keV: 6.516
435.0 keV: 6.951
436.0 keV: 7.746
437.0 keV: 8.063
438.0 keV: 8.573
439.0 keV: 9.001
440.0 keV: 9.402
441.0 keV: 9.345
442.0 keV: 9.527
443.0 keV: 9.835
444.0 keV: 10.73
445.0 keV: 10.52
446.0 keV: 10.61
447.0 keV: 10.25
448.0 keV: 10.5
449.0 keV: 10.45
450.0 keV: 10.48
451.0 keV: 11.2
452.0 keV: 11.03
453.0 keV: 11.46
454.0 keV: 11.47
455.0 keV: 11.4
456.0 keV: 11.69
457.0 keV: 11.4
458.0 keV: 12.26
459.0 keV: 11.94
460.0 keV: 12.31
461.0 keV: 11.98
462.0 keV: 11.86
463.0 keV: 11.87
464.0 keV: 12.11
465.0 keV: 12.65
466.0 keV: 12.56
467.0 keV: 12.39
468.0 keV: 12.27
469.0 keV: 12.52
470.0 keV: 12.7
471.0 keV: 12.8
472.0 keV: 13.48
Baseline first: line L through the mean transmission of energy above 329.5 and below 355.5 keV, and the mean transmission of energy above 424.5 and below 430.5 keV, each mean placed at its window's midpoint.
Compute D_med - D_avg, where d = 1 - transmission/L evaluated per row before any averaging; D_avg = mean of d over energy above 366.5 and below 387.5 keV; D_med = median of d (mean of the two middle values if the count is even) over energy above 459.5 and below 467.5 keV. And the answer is -0.69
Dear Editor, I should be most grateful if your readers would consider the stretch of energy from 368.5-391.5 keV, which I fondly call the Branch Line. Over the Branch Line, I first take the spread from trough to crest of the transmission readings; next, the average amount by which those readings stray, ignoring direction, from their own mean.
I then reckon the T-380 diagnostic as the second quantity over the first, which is 0.24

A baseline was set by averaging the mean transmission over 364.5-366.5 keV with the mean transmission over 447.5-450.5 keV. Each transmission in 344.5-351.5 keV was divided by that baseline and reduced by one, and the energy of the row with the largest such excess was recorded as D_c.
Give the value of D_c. 345.0 keV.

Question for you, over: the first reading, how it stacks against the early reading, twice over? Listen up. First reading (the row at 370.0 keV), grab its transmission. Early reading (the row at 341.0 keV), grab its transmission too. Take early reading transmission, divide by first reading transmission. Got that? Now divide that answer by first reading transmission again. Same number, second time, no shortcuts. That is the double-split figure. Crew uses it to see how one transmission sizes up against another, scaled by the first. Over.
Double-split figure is 0.093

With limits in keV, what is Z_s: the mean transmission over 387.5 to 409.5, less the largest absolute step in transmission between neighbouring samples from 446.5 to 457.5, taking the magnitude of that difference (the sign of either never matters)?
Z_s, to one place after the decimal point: 9.1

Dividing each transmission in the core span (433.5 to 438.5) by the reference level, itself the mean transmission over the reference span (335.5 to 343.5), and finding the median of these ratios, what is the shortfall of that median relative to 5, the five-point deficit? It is 4.30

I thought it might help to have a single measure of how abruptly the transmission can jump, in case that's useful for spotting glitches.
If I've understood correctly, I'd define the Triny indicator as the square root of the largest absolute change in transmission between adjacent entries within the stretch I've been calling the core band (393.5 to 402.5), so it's 0.9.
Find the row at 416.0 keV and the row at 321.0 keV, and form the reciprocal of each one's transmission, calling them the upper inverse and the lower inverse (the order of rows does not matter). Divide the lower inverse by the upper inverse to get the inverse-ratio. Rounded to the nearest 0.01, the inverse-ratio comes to 0.93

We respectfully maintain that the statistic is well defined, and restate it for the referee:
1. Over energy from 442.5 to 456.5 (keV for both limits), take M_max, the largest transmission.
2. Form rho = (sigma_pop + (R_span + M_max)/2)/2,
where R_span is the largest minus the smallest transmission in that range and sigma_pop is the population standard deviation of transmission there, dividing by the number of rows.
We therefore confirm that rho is 3.65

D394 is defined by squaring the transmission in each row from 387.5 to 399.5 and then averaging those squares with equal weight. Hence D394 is 121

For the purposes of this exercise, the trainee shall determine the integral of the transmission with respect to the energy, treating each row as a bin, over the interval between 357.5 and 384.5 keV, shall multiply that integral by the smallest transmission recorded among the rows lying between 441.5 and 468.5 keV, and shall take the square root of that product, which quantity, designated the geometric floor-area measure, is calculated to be 54.0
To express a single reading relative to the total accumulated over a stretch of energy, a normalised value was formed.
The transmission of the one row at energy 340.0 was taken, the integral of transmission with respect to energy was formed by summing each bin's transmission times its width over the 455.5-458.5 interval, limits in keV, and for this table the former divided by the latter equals 0.32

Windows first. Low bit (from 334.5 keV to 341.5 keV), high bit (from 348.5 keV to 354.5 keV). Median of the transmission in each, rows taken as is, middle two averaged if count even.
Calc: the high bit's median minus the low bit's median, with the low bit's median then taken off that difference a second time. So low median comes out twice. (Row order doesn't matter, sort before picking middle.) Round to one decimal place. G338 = -12.4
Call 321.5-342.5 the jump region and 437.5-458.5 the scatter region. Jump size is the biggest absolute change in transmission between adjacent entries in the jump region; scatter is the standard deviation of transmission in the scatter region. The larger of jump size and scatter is 1.27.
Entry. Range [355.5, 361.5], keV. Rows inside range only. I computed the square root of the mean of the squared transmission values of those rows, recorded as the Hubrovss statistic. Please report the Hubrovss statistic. 10.9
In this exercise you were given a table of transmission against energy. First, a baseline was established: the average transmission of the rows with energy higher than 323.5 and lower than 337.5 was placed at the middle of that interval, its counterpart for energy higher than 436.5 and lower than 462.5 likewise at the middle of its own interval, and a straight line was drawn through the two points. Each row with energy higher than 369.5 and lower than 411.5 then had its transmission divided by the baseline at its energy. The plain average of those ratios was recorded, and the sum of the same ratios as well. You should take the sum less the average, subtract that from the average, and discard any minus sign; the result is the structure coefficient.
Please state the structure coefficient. 37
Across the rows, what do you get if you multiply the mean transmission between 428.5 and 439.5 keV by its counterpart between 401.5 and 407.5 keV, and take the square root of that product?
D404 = 7.7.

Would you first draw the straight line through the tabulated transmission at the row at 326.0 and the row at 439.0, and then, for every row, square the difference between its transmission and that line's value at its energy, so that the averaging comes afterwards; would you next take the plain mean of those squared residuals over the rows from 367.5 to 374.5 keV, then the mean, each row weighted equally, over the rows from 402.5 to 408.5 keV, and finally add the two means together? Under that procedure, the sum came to 4.0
